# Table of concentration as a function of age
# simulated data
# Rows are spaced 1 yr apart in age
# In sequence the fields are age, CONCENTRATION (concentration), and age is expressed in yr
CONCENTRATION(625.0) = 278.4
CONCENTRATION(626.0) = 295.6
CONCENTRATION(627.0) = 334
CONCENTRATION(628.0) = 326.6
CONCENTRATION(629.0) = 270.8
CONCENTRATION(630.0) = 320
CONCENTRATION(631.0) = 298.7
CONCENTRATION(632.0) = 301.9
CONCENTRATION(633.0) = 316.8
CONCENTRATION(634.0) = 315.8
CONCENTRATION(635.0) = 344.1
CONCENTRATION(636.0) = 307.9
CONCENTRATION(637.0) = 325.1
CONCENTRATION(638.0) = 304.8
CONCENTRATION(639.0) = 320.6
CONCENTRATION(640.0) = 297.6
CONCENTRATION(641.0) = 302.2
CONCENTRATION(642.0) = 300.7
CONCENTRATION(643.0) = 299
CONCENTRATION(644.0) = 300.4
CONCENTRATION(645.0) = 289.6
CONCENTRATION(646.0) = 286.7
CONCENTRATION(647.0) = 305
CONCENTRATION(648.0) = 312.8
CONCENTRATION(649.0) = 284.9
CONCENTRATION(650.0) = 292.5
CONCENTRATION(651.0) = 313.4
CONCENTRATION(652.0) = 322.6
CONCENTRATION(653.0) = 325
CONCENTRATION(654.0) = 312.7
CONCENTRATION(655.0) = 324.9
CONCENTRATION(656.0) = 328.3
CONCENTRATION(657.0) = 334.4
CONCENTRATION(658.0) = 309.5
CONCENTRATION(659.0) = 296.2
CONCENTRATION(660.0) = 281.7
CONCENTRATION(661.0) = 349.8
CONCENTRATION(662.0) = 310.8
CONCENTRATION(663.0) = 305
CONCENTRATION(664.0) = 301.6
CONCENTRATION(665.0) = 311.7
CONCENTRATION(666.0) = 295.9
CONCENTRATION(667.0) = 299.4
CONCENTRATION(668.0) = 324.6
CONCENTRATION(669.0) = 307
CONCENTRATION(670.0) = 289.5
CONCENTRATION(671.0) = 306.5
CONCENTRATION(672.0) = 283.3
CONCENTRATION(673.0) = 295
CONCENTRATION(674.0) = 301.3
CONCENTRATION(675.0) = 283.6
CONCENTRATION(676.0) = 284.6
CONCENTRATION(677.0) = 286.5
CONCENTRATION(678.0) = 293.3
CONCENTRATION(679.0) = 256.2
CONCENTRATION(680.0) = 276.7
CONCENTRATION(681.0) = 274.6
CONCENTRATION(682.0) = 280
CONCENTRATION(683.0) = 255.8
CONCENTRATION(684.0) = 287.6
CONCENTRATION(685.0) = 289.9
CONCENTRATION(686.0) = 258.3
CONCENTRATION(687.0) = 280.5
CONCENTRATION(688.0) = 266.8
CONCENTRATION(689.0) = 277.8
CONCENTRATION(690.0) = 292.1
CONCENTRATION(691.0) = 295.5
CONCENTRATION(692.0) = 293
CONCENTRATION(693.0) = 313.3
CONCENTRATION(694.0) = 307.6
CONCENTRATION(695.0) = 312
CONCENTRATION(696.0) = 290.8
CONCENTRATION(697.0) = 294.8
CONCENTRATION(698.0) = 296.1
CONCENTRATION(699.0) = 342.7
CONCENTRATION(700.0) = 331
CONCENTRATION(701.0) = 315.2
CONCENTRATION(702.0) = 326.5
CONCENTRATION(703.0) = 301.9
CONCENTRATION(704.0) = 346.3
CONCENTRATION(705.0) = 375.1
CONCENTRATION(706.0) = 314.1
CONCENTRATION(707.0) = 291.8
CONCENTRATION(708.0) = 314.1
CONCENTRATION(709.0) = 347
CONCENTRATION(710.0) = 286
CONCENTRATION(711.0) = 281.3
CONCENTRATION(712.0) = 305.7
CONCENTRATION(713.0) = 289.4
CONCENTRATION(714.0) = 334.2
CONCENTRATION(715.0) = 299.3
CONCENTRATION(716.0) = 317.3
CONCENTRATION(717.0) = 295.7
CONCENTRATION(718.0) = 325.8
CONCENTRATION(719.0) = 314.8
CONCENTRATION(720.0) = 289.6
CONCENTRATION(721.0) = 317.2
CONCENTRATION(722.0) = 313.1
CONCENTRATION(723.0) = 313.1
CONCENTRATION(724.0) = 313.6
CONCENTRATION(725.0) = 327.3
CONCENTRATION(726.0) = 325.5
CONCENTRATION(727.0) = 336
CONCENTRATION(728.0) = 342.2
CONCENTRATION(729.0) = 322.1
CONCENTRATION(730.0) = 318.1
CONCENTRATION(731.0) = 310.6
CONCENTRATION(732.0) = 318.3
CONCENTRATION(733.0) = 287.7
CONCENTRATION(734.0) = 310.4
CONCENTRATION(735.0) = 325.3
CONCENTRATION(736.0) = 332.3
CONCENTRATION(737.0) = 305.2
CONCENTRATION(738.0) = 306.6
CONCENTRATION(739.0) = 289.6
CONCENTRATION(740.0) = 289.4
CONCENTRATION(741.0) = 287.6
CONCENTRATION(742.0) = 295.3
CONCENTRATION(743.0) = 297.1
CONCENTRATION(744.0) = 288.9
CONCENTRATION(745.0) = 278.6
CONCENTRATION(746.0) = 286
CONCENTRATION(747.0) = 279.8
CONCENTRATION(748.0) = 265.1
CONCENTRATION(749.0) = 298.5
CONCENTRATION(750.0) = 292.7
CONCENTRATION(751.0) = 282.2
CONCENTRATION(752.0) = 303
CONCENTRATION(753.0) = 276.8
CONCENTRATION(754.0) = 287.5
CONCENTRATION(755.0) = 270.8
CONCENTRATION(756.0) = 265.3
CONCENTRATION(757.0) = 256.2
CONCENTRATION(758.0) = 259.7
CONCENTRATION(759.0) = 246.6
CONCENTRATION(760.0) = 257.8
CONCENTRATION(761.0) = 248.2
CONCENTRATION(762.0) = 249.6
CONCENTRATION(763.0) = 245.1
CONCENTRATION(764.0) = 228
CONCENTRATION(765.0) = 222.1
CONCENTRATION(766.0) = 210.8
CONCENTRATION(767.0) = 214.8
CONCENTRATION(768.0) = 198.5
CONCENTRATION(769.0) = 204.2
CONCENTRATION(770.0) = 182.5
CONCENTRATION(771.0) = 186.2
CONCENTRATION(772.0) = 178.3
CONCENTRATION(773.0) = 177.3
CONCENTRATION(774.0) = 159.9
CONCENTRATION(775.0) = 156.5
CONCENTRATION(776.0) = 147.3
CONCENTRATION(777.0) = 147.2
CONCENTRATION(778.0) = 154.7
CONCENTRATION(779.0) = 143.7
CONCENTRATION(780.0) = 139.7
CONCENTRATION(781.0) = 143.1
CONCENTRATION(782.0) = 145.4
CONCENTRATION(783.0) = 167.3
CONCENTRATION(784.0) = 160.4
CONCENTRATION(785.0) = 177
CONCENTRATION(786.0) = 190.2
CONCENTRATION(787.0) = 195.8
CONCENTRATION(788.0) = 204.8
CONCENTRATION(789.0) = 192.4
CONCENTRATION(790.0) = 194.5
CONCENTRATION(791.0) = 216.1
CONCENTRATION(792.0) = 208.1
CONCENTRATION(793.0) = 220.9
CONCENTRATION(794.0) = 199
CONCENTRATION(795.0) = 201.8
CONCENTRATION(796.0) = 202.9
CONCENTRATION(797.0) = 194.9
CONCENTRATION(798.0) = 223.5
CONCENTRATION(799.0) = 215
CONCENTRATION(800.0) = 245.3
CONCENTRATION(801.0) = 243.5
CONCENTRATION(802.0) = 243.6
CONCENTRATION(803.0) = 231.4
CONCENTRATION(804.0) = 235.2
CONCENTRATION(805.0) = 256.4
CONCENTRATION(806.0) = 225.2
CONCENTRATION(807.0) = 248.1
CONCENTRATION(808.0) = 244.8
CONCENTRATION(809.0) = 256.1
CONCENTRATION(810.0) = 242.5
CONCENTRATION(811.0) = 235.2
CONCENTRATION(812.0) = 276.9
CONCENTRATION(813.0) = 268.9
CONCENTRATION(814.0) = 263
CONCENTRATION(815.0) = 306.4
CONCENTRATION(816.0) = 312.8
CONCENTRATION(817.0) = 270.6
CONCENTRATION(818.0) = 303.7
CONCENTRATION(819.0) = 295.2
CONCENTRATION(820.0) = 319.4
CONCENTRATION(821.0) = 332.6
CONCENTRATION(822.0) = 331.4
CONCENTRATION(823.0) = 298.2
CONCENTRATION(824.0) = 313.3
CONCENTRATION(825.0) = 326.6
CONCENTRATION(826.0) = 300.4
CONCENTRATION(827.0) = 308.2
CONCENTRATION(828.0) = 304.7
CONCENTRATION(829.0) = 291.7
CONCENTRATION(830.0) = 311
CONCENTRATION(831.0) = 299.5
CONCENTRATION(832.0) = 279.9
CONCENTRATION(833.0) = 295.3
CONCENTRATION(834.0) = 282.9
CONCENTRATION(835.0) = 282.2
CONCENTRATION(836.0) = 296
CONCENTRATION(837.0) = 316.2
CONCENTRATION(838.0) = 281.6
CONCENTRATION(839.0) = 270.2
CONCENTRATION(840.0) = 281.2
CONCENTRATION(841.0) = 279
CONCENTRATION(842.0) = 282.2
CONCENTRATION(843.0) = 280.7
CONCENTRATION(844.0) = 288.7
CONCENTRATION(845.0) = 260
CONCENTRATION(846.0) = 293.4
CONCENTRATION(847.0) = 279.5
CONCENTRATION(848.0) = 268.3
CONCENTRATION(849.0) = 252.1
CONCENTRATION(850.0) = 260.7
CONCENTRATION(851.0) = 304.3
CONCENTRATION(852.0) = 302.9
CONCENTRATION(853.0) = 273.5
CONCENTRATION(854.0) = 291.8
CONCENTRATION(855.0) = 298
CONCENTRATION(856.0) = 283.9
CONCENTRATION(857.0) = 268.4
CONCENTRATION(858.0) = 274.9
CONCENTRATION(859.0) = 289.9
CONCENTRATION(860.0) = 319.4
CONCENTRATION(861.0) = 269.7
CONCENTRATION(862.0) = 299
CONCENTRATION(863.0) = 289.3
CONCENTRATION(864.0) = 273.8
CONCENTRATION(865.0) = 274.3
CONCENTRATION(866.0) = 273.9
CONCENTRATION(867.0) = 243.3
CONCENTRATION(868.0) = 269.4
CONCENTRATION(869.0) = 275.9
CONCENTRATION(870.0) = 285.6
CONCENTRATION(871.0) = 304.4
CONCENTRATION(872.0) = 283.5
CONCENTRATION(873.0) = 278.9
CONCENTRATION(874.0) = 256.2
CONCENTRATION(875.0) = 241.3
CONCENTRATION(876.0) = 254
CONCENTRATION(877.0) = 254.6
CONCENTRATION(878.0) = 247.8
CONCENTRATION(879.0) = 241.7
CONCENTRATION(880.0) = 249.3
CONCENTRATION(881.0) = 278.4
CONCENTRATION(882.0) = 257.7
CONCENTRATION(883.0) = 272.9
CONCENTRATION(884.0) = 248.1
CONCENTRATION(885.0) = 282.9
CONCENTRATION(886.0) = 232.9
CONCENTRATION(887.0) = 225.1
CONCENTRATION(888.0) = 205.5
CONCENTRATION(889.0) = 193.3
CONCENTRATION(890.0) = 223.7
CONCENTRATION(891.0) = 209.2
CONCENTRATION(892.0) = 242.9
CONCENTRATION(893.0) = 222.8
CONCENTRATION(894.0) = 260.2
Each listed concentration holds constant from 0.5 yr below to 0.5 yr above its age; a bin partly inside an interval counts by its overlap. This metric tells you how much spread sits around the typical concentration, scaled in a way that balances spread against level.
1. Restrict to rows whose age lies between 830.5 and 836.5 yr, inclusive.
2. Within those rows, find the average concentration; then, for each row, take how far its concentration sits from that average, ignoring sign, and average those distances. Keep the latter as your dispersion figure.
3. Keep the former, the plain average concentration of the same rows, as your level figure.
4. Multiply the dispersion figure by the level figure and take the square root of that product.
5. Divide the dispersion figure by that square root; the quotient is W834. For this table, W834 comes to 0.162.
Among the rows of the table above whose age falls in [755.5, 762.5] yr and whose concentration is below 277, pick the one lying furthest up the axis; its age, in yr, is 762.0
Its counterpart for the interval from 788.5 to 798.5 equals 798.0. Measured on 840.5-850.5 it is 850.0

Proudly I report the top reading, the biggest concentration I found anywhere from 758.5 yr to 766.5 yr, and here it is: 257.8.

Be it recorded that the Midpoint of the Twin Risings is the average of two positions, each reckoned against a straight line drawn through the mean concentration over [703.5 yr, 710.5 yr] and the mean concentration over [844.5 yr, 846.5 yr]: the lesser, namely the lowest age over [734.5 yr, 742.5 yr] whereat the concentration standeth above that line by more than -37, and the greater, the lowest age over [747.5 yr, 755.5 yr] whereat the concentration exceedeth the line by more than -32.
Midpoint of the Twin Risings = 742.0 yr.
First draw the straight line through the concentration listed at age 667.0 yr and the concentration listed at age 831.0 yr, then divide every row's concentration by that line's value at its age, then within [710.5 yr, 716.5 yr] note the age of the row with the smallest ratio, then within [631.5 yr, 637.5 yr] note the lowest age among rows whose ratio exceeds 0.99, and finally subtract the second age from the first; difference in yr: 79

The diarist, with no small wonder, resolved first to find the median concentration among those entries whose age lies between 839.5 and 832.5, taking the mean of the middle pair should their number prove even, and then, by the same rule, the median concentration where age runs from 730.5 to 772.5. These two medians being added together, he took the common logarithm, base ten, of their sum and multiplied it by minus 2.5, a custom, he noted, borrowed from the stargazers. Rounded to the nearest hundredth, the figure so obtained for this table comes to -6.87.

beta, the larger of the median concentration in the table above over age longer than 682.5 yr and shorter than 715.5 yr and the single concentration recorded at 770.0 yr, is 296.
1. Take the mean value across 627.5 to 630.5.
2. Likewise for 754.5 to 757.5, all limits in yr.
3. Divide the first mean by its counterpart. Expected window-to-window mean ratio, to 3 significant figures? 1.16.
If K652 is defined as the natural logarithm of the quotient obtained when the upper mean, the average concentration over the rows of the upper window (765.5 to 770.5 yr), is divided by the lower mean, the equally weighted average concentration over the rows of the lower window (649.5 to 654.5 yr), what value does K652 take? -0.4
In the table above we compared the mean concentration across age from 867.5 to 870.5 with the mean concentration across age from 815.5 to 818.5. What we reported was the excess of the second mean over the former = 19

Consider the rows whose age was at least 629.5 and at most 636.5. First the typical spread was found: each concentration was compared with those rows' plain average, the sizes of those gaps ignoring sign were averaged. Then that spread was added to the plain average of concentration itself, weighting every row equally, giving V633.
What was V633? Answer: 325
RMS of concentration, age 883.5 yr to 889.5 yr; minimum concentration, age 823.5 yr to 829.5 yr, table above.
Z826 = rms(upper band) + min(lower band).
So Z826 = 525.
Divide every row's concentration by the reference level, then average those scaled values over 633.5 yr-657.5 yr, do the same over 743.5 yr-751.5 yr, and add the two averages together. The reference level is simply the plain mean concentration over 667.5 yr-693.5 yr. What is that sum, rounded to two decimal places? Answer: 2.07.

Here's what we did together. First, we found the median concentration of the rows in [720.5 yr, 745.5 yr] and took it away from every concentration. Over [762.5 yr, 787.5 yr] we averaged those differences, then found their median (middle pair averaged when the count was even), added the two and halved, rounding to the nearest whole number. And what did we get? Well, -135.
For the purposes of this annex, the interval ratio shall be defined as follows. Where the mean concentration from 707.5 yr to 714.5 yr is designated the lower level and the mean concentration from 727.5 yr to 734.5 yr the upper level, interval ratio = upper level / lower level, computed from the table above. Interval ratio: 1.02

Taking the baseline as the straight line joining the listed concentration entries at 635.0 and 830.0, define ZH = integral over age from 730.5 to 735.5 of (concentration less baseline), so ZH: -85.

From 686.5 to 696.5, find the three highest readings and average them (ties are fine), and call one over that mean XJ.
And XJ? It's 0.0032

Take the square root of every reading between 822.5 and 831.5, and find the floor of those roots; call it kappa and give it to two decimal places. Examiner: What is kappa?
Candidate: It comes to 17.08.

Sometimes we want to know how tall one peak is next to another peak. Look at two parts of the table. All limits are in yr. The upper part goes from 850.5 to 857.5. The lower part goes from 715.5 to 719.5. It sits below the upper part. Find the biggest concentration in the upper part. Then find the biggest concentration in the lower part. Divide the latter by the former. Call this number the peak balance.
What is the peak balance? 1.07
